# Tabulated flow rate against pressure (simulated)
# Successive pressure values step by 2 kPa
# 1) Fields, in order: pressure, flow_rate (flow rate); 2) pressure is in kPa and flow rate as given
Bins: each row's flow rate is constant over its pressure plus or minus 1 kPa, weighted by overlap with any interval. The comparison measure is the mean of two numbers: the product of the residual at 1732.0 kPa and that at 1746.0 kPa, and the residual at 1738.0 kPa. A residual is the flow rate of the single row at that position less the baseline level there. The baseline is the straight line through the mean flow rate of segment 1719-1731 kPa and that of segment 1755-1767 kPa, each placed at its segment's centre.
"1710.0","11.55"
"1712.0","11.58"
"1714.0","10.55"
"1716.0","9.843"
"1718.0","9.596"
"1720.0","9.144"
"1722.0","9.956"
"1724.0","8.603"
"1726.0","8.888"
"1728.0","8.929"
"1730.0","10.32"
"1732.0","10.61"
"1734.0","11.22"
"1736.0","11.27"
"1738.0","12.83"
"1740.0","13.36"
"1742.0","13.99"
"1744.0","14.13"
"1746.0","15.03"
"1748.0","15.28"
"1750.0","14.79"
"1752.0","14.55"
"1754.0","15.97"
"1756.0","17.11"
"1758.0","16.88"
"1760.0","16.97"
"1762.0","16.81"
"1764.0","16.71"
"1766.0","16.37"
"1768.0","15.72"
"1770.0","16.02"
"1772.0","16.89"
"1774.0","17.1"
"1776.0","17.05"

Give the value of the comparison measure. 0.3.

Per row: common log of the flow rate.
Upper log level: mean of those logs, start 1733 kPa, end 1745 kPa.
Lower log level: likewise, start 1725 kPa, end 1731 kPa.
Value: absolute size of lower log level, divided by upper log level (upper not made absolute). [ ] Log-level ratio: 0.88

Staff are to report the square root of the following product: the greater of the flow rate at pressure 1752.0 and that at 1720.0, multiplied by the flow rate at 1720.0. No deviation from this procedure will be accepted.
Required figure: 11.5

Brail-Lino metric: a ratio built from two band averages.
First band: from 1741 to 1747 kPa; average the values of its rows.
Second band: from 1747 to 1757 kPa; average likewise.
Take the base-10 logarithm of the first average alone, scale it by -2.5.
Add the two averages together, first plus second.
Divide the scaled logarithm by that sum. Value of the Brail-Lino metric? -0.097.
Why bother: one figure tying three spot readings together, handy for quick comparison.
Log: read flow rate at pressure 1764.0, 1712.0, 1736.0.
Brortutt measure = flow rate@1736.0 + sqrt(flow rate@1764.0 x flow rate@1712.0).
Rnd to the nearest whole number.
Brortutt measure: 25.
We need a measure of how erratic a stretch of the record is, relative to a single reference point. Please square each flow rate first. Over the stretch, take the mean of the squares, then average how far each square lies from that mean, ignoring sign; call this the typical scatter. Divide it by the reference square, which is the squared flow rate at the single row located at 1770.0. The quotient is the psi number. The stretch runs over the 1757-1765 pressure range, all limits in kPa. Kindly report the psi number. 0.011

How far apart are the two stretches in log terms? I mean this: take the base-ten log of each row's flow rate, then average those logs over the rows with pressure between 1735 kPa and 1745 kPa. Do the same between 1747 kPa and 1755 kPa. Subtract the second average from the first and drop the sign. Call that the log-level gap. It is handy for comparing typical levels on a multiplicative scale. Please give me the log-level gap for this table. 0.06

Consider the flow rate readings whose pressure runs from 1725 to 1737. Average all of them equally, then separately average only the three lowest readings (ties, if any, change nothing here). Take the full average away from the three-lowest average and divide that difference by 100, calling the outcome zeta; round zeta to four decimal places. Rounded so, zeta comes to -0.0083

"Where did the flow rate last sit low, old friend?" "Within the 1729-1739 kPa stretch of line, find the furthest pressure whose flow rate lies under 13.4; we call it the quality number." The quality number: 1738.0 kPa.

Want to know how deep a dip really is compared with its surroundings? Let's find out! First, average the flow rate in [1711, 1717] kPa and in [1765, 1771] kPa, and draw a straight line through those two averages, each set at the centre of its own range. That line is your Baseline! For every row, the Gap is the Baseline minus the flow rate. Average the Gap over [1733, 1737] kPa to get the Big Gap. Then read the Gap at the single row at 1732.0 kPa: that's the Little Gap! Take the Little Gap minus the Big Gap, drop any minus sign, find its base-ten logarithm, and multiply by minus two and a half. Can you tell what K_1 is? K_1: 1.2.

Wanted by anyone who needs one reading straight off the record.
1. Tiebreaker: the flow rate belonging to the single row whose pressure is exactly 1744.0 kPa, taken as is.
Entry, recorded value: 14.13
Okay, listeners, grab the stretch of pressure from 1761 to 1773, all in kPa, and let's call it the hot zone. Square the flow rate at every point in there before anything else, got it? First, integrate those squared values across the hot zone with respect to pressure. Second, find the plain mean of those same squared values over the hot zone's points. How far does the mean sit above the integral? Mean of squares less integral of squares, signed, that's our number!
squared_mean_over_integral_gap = -2968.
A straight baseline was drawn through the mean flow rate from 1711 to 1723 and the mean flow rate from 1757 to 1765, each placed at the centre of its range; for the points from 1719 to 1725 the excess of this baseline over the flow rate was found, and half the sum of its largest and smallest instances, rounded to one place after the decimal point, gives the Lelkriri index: 1.7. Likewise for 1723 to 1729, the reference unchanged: 2.7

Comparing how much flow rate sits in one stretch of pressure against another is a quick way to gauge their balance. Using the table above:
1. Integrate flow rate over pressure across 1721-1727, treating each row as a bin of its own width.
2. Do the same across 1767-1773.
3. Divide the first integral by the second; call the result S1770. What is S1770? 0.56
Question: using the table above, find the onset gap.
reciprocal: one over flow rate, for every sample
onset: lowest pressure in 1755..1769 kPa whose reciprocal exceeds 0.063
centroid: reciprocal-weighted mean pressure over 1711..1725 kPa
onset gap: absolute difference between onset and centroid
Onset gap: 49.7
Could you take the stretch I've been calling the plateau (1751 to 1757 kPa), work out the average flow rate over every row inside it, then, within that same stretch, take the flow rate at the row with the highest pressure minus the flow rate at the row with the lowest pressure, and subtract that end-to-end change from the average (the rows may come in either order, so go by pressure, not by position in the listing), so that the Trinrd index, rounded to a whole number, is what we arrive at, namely 13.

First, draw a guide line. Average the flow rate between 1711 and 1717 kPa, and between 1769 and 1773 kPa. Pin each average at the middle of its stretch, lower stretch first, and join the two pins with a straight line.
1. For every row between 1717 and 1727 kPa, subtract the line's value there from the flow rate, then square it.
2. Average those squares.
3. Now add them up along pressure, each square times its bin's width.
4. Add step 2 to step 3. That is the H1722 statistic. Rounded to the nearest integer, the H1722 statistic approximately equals 60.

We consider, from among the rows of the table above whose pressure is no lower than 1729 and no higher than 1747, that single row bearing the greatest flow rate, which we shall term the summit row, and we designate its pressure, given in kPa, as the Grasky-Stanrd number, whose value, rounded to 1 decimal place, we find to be 1746.0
